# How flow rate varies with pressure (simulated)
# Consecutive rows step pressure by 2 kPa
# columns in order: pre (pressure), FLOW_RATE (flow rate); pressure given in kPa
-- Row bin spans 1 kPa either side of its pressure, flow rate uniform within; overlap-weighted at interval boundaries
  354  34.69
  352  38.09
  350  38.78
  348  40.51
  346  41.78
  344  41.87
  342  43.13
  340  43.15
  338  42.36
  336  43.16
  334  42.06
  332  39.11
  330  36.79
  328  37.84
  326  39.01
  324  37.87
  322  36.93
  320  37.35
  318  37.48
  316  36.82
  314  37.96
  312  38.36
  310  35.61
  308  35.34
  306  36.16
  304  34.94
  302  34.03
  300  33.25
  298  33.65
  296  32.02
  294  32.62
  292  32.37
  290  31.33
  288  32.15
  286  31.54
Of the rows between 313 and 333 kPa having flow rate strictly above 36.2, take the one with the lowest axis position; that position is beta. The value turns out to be 314 kPa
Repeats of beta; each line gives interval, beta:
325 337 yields 326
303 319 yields 312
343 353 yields 344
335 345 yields 336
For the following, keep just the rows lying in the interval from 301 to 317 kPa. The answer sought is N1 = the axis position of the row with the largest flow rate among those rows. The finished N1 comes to 312 kPa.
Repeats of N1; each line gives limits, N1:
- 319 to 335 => 334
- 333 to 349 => 336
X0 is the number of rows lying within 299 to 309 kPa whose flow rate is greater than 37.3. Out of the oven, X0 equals 0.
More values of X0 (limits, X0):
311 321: 4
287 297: 0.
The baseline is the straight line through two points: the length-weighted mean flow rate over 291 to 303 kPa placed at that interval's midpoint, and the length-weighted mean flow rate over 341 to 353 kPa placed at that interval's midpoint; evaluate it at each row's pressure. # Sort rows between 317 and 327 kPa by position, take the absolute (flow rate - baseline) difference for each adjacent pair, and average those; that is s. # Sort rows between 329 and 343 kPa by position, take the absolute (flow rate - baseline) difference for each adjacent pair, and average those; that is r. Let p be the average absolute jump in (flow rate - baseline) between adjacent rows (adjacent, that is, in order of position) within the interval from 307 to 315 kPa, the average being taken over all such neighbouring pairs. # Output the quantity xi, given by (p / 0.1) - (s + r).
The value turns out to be 9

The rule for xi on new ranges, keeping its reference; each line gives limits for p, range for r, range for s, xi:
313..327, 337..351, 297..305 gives 6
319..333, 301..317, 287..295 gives 10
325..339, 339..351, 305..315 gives 13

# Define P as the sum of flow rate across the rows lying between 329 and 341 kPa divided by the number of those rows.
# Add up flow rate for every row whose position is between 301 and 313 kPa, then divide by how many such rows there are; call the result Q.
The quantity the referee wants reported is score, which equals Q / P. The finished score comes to 0.87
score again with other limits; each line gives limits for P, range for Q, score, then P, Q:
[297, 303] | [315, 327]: 1.12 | 34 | 38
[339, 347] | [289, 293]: 0.75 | 42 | 32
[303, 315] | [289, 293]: 0.88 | 36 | 32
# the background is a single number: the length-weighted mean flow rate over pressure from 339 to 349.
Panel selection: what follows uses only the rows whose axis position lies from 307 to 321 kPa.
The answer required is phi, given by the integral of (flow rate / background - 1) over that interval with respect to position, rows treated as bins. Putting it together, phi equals -1.7 kPa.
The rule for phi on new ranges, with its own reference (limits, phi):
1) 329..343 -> -0.2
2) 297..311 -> -2.5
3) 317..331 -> -1.5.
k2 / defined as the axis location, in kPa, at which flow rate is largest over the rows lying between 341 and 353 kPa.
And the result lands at 342 kPa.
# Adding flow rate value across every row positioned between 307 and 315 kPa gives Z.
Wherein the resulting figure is 147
